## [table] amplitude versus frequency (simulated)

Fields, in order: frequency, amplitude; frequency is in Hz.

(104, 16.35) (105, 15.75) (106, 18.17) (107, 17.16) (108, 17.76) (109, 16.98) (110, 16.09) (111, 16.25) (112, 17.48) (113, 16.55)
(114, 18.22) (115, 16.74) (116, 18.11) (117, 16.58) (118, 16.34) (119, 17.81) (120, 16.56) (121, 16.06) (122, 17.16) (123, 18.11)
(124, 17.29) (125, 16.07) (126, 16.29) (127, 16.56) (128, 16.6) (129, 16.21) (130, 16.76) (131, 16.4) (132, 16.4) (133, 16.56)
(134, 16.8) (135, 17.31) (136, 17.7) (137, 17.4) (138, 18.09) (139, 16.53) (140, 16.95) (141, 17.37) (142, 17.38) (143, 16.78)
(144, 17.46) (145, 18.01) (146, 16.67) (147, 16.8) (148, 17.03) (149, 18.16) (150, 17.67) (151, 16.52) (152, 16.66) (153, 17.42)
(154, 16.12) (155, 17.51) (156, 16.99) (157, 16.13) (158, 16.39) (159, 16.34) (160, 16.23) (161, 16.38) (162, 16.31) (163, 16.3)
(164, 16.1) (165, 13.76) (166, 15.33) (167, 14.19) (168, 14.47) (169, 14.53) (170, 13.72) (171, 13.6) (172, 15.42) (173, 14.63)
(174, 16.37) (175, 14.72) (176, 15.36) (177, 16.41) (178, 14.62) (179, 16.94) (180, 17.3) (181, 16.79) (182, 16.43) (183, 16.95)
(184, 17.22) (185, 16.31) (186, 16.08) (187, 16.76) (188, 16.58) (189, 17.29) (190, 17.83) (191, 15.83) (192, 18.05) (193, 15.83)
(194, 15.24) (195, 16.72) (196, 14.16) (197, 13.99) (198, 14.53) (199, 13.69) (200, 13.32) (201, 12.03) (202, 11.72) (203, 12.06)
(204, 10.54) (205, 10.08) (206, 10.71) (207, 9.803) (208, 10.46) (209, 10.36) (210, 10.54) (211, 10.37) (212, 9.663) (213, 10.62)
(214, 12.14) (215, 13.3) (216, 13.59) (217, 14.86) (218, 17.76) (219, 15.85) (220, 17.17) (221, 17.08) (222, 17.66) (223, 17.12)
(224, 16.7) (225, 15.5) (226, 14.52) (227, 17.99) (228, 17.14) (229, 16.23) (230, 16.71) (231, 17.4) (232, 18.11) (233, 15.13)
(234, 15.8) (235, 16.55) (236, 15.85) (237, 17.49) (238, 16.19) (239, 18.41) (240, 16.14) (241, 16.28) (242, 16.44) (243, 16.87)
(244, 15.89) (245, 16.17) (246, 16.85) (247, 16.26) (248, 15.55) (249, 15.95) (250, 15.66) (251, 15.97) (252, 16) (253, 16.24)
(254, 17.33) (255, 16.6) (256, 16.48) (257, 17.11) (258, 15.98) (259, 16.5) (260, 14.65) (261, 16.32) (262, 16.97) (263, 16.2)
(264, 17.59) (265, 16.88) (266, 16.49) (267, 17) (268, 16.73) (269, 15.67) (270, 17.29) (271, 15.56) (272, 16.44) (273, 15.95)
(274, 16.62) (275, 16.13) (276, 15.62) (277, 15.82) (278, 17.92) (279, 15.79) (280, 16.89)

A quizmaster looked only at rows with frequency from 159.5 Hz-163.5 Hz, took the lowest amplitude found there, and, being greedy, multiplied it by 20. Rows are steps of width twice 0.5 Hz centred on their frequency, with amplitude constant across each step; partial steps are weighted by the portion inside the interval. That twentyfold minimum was 325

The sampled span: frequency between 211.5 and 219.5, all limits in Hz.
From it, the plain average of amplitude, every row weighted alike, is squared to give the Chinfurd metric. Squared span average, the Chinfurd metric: 182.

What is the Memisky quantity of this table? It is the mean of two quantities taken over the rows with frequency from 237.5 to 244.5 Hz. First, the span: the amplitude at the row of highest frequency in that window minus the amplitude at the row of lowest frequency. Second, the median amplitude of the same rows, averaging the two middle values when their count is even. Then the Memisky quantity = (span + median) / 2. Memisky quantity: 7.99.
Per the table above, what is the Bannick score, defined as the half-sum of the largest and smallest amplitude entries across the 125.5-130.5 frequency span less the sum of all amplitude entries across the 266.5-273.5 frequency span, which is -98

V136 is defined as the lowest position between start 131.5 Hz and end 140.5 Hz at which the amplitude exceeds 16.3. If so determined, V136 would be 132 Hz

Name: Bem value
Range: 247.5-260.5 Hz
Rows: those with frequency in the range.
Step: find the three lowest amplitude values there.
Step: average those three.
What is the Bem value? 15.3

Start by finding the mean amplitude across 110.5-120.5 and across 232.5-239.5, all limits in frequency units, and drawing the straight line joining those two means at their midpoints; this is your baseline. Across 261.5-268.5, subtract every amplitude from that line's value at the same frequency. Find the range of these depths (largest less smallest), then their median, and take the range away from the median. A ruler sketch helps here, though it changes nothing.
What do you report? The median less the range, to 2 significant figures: -1.9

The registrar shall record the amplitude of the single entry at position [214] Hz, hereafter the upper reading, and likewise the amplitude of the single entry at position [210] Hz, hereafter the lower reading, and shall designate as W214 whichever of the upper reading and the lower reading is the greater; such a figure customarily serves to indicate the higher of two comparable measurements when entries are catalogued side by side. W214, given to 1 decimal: 12.1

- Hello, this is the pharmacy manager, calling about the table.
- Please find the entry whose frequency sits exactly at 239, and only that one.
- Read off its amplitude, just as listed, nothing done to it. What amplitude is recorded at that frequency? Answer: 18.41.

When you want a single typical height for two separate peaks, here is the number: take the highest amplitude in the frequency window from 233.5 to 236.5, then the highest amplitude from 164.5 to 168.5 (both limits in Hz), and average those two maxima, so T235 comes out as 15.9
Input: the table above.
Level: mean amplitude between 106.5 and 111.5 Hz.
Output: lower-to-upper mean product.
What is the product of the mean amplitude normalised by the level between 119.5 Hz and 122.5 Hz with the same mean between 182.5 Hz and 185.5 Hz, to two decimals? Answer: 0.98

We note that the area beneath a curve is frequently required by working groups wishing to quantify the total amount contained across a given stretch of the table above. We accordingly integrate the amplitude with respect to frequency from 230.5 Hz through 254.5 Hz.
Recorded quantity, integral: 395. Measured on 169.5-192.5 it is 371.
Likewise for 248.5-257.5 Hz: 147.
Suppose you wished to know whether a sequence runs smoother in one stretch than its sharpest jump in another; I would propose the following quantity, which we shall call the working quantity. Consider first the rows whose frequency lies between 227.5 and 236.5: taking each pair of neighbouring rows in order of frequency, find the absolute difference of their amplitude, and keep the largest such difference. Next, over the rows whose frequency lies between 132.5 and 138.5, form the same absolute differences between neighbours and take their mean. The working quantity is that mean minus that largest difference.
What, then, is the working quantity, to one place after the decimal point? -2.6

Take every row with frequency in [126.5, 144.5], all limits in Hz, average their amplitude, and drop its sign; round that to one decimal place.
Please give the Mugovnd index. 17.0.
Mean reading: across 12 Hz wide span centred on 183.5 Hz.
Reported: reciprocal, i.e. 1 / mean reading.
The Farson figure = 0.0602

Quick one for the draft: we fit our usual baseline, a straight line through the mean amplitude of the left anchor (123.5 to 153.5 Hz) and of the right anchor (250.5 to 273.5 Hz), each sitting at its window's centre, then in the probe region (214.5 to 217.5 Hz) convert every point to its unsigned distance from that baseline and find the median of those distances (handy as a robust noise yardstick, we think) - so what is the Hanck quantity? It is 3.1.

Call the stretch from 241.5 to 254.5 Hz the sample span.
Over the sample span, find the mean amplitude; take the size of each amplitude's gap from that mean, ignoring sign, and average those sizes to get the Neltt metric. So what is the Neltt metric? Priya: 0.39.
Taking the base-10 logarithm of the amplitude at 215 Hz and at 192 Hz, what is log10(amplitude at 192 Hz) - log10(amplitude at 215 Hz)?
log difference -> 0.13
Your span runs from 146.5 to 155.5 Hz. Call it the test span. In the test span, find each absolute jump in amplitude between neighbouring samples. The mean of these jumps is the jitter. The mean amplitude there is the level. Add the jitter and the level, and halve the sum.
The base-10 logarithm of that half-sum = 0.952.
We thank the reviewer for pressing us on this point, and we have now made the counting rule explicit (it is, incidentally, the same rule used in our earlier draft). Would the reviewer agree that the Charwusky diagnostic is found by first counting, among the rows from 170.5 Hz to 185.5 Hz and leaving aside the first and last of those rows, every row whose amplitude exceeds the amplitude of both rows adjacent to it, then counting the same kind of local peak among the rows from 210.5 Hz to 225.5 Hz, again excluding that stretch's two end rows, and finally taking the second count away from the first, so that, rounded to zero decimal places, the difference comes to 2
